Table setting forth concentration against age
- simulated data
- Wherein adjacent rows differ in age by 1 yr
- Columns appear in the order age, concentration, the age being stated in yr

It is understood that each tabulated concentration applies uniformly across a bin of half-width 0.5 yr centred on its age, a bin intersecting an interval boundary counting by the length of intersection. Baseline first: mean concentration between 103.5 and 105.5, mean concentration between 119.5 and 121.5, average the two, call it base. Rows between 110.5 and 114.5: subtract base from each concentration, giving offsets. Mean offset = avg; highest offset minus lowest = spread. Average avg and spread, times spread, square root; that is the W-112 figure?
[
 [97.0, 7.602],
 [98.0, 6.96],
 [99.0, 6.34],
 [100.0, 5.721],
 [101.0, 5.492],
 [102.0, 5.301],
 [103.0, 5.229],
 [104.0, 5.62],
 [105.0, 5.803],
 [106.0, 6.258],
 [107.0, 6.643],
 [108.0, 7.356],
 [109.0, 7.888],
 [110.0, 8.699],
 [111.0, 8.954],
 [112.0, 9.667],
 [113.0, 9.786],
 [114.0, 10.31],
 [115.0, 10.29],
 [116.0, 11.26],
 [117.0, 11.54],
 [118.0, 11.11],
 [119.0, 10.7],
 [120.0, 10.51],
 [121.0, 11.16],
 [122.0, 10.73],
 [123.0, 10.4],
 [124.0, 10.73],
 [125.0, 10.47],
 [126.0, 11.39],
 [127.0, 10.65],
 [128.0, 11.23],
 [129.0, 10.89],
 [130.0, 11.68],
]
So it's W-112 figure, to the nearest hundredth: 1.37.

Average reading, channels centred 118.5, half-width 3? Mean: 11.0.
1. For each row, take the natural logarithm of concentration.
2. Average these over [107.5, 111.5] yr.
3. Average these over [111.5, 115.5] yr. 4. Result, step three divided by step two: 1.09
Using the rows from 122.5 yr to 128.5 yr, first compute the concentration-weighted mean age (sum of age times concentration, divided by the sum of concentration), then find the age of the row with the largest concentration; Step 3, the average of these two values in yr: 125.8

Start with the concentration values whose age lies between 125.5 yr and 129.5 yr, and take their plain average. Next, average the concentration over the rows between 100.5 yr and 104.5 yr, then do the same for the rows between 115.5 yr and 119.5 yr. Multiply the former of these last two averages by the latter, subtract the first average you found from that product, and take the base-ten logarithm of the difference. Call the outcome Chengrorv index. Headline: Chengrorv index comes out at 1.69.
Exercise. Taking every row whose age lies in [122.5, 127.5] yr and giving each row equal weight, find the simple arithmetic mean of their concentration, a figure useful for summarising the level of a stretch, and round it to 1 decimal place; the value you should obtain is 10.7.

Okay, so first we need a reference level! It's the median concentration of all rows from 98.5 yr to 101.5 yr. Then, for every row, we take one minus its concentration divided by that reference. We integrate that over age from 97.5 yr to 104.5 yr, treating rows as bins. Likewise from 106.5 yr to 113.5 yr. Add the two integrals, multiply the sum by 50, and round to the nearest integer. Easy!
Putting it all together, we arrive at -171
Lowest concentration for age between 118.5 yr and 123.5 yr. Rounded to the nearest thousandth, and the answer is 10.400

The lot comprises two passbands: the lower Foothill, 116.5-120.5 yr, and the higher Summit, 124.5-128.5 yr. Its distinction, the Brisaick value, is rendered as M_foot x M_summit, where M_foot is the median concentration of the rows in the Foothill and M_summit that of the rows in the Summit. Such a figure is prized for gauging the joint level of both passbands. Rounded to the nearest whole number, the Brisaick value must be 119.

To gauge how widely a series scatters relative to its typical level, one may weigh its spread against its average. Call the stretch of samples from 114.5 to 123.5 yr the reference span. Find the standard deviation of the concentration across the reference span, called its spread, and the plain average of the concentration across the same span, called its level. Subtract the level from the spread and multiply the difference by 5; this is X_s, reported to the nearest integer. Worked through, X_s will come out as -52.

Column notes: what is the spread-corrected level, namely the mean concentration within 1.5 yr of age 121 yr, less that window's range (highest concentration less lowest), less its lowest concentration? -0.36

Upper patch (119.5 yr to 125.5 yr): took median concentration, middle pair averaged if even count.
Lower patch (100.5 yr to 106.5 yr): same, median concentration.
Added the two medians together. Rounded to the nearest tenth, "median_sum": 16.2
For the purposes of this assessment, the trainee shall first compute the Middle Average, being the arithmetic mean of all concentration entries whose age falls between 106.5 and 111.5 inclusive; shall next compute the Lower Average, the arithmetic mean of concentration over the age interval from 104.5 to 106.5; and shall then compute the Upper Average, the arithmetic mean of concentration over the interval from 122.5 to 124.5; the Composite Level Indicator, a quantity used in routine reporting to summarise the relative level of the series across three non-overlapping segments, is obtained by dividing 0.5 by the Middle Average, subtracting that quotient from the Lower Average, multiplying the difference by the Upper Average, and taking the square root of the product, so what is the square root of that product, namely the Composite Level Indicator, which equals 7.94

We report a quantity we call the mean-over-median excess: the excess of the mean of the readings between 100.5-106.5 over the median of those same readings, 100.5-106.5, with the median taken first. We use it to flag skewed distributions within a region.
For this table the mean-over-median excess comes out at 0.061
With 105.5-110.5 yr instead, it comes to 0.013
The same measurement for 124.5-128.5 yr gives -0.005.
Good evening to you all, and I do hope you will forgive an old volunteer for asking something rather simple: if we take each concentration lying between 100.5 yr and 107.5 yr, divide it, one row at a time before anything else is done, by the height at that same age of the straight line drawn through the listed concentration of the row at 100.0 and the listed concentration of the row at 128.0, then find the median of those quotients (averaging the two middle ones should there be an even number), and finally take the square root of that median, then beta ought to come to 0.93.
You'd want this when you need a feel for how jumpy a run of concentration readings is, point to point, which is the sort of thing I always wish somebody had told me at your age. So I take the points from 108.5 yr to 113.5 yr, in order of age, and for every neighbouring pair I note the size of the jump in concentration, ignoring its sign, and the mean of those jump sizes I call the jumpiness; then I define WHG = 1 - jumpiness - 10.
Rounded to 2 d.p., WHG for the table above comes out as -9.47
